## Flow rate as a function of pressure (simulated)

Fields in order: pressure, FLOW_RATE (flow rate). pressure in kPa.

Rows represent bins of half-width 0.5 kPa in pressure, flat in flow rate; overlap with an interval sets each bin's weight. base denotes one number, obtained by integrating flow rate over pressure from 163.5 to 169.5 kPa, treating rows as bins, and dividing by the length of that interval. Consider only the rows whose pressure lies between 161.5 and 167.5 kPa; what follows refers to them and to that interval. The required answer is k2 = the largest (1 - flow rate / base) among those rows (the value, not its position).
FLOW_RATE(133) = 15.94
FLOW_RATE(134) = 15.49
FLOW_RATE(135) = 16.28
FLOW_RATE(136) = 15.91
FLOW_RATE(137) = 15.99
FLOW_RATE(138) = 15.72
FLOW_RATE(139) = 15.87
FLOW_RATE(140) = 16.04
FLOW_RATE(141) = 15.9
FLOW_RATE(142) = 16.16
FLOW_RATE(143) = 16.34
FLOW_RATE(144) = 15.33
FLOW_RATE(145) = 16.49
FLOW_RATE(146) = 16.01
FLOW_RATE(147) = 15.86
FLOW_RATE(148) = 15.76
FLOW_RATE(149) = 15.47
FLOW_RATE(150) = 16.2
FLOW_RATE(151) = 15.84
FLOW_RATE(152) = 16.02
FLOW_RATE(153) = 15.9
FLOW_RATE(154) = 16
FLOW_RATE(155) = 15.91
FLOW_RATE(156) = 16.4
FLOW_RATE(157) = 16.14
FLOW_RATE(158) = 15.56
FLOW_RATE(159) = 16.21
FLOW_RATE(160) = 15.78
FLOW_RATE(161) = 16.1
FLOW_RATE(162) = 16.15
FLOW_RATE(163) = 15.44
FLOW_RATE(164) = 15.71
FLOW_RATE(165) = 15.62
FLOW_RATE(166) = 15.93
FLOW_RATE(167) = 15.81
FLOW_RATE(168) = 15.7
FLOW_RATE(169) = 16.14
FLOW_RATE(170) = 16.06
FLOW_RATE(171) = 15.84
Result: 0.024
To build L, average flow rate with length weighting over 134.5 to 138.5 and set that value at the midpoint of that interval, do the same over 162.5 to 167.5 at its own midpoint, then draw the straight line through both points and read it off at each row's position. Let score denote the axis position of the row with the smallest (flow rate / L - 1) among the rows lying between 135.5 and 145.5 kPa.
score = 144 kPa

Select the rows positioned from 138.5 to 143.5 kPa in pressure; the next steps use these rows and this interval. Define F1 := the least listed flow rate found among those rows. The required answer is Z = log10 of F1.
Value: 1.201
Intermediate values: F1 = 15.87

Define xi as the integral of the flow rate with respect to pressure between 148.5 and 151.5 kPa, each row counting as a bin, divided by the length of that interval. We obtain 15.8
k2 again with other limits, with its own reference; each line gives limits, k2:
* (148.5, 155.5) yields 0.022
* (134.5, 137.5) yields -0.006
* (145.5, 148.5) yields 0.004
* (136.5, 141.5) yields 0.006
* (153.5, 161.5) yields 0.016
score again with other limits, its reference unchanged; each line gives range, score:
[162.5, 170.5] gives 163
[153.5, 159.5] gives 158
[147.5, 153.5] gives 149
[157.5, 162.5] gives 158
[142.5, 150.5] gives 144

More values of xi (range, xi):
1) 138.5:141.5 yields 15.9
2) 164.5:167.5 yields 15.8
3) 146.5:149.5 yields 15.7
